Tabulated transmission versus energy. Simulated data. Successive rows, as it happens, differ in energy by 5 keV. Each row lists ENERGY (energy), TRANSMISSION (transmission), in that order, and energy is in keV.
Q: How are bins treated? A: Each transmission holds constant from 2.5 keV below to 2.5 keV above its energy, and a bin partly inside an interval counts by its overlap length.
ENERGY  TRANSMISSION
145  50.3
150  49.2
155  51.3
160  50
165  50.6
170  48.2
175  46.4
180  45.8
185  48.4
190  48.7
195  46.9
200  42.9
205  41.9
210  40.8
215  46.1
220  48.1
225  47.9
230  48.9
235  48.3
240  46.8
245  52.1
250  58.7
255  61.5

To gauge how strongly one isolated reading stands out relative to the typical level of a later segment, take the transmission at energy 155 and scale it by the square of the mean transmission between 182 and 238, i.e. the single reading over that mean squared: 0.0240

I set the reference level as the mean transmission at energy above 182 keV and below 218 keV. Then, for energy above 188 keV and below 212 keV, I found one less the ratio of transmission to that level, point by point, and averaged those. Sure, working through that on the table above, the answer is 0.02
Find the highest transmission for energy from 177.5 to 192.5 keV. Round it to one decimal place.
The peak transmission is 48.7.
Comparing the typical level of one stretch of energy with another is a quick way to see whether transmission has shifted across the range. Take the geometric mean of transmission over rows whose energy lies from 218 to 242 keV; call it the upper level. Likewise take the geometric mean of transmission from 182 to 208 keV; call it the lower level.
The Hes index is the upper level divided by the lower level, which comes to 1.05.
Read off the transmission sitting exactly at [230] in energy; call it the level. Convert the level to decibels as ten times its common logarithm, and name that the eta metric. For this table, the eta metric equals 16.9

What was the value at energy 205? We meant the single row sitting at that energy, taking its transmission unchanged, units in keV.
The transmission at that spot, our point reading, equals 41.9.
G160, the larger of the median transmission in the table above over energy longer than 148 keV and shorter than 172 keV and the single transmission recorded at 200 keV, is 50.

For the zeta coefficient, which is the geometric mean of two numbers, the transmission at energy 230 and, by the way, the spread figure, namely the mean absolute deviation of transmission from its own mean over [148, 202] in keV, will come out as 9.5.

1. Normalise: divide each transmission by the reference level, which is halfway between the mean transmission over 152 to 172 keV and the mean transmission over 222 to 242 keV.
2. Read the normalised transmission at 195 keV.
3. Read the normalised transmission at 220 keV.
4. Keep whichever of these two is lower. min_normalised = 0.96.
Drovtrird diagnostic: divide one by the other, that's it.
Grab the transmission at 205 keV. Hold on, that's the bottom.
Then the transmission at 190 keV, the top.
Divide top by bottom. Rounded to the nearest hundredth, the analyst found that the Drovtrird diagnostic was 1.16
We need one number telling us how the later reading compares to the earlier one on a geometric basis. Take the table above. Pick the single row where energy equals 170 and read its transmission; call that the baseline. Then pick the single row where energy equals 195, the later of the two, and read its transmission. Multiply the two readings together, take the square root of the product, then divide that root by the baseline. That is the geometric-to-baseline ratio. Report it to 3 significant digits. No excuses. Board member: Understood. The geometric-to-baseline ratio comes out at 0.986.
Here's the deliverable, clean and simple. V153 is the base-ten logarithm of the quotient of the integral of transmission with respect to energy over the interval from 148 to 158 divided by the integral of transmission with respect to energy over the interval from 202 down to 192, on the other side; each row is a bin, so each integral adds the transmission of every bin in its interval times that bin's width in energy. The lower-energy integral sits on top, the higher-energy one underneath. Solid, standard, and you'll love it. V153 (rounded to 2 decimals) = 0.05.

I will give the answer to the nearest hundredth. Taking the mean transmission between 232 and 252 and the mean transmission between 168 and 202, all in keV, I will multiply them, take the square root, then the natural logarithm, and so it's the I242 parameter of 3.89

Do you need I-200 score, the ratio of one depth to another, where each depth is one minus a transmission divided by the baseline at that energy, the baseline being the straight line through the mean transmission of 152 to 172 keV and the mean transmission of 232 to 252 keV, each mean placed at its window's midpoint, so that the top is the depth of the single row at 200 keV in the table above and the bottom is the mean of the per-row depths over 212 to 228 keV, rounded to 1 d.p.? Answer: 2.1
